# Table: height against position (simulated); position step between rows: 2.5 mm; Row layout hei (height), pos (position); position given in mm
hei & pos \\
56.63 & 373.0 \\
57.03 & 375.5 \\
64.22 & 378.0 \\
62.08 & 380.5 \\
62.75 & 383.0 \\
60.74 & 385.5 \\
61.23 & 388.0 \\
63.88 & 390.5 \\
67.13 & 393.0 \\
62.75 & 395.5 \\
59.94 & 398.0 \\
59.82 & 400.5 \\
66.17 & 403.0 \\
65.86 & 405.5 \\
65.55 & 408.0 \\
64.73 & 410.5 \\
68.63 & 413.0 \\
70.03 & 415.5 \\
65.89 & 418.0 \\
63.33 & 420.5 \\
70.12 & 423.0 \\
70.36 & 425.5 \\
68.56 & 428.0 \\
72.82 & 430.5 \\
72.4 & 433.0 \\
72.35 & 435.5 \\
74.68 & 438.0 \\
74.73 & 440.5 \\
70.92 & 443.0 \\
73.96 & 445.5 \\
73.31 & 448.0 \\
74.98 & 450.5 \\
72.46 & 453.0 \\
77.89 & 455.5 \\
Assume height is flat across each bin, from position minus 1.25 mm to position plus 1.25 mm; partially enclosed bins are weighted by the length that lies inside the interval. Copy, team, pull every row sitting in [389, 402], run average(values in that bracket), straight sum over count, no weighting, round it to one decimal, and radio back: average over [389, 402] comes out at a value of 62.7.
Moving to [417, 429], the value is 67.7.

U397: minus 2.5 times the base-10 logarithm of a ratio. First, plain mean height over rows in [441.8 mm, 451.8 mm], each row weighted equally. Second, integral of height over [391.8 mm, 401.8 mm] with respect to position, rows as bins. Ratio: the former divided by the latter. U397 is 2.33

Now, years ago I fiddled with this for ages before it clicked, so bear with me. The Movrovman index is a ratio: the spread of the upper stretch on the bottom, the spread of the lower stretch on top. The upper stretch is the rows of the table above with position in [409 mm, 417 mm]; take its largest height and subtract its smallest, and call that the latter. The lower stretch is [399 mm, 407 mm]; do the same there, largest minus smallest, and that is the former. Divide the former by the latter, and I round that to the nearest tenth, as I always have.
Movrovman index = 1.2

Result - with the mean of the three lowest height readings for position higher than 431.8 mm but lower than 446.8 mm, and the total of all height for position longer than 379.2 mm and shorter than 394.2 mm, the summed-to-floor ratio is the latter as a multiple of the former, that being 5.3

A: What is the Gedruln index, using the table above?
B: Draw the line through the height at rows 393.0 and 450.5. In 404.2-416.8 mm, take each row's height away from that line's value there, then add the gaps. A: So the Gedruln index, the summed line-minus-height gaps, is 13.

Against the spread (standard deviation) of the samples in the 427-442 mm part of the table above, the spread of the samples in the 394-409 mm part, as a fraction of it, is 1.31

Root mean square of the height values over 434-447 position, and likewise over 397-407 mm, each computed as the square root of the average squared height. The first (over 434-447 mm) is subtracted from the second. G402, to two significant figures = -10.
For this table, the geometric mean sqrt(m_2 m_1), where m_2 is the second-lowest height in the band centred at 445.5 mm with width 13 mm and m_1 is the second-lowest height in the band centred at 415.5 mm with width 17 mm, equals 69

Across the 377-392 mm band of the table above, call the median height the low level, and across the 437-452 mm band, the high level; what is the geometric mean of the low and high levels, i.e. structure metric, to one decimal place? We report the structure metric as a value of 68.1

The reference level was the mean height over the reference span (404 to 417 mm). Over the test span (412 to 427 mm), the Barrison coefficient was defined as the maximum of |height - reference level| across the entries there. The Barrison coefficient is 3.6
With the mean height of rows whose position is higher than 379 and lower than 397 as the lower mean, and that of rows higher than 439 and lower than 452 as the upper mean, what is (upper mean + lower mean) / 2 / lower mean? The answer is 1.08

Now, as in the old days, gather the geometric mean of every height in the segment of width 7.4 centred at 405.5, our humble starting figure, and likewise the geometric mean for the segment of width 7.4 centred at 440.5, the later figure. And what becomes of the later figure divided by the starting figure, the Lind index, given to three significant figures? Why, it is 1.11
